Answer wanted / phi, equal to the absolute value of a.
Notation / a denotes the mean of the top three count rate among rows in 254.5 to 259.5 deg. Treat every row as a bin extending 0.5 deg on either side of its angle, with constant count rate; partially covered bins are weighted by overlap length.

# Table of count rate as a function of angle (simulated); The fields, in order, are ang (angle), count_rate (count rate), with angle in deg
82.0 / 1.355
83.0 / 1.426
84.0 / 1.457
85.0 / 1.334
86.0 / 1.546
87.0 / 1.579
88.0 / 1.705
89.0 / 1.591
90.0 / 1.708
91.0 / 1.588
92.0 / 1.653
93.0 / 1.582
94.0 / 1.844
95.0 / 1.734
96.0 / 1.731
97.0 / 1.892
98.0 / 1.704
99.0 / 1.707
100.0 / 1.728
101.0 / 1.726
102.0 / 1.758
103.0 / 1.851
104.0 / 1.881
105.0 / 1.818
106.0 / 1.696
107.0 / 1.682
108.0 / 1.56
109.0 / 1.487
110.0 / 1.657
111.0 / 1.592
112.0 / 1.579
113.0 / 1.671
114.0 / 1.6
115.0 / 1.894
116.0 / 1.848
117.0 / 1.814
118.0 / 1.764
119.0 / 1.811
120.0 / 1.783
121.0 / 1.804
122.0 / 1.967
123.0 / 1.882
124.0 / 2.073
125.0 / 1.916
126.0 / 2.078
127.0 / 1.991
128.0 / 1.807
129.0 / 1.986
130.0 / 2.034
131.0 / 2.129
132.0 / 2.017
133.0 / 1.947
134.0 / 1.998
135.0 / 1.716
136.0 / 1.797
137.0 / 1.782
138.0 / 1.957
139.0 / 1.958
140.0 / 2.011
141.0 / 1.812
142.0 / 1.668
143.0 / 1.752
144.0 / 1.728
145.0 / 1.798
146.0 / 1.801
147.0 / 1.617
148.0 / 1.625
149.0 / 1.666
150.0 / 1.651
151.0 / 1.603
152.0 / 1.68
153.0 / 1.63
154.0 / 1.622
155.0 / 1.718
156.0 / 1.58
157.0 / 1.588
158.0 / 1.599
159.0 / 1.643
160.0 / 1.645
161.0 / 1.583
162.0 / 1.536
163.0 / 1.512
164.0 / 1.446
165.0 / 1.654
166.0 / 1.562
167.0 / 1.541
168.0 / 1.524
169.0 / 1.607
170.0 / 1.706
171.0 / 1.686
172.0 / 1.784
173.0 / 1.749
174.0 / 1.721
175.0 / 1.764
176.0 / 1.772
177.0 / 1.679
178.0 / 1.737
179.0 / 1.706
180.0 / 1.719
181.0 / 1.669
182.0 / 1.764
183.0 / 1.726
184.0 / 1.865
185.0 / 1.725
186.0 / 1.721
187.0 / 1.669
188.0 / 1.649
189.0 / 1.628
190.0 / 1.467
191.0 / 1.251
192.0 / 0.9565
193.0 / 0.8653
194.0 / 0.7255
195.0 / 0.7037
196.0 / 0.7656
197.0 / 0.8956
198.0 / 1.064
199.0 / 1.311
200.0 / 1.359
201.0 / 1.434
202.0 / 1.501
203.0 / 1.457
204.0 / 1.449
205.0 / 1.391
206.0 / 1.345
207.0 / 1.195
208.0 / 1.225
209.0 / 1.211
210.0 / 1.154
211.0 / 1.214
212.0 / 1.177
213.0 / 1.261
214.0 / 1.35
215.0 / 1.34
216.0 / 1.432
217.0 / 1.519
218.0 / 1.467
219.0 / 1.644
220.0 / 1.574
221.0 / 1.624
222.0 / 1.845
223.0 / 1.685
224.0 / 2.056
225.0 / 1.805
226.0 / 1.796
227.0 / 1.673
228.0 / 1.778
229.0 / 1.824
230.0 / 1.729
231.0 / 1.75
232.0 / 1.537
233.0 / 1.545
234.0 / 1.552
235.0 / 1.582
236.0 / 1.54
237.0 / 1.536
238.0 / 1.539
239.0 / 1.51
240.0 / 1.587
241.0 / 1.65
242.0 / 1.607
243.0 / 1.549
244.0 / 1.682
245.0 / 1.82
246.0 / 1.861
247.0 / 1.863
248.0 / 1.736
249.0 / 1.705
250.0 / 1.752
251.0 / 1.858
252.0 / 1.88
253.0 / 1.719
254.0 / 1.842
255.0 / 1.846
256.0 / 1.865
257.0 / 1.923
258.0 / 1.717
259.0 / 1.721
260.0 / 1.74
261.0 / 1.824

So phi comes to 1.88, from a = 1.88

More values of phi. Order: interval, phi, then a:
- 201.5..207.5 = 1.47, 1.47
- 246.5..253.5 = 1.87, 1.87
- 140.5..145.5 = 1.79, 1.79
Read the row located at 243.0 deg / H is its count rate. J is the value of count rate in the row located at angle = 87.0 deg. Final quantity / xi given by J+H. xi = 3.13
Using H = 1.549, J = 1.579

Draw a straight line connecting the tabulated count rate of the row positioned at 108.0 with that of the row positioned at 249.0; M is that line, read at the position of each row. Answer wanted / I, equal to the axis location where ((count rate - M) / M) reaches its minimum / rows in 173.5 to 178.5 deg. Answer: 177.0 deg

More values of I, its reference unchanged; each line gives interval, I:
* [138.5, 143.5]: 142.0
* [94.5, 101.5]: 98.0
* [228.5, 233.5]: 232.0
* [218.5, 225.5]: 220.0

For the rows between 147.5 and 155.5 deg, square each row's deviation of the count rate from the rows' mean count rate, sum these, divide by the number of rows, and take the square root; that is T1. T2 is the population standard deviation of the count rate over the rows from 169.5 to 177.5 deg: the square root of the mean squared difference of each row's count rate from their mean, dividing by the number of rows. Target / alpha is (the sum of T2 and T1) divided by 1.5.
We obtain 0.05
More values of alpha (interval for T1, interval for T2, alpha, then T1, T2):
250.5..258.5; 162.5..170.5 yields 0.10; 0.07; 0.08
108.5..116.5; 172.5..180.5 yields 0.11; 0.13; 0.03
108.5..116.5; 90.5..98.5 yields 0.16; 0.13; 0.10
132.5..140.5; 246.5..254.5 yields 0.12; 0.11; 0.07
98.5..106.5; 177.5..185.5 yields 0.08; 0.07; 0.05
